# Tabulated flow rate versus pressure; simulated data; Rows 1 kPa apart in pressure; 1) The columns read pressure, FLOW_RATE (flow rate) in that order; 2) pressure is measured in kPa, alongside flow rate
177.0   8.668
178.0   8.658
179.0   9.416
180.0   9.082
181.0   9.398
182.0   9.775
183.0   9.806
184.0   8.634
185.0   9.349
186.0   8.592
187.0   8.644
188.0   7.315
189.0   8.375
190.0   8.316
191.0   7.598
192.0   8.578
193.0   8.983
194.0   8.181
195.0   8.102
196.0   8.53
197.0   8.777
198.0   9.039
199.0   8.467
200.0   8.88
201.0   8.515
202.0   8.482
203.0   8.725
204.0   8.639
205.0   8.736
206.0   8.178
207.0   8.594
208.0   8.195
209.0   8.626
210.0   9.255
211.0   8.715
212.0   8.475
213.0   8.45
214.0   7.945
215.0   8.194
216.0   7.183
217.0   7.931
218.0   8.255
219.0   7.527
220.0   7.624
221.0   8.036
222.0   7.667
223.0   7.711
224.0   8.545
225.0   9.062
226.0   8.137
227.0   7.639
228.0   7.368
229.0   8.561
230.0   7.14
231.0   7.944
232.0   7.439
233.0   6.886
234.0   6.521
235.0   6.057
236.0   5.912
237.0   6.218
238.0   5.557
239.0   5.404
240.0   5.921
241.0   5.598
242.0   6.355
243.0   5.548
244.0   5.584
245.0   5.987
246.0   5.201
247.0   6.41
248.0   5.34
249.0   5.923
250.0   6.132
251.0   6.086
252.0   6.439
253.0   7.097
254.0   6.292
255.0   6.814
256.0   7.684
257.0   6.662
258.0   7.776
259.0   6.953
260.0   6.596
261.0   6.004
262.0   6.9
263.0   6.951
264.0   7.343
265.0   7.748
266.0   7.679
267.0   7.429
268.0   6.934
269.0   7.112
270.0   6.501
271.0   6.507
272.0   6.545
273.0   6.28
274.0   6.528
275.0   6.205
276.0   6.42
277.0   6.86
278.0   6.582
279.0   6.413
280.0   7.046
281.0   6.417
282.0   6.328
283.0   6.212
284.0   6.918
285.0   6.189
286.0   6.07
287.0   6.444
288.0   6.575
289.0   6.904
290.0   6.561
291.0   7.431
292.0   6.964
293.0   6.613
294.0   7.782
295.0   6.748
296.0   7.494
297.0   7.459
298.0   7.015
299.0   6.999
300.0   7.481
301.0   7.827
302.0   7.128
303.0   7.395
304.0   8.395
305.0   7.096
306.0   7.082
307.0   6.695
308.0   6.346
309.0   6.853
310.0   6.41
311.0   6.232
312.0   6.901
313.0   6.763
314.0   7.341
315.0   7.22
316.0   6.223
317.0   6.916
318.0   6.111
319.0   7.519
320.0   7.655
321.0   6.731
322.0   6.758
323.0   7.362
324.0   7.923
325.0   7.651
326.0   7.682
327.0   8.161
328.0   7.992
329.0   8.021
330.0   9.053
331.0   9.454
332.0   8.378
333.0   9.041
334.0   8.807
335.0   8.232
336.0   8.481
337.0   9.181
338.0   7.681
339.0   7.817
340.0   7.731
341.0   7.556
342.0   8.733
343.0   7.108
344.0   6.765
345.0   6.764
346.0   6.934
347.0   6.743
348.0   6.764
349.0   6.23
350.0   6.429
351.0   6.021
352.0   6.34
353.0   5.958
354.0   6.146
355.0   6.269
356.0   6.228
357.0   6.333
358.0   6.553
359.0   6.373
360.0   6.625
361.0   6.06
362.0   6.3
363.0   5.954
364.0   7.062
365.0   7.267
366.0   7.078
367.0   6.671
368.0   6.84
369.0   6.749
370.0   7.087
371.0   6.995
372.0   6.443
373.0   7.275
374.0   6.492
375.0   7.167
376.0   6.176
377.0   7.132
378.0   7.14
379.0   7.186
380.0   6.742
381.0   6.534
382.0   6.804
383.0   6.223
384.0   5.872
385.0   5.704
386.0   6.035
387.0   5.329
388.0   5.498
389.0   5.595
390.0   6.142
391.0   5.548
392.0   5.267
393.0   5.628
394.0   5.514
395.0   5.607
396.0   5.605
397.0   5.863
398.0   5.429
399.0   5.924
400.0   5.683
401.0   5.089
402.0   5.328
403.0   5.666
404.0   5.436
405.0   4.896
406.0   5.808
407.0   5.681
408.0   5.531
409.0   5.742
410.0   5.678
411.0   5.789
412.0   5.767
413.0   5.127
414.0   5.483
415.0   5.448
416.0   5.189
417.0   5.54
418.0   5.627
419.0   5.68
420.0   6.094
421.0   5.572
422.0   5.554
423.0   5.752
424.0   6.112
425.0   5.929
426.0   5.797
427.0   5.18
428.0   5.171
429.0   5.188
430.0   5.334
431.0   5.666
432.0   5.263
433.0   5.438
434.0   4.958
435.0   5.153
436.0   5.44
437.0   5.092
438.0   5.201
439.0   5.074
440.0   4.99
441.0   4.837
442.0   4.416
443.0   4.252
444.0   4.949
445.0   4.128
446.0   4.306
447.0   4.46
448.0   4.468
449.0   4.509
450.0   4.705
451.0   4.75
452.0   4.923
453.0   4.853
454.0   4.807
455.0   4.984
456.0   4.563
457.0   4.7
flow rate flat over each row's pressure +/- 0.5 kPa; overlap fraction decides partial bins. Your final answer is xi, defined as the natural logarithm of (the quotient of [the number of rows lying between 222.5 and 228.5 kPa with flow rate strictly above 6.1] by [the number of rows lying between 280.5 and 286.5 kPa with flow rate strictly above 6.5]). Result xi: 1.79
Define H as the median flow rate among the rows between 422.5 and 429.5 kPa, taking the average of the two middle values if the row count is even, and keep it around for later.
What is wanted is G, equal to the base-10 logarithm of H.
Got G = 0.76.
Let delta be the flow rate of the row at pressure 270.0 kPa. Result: 6.501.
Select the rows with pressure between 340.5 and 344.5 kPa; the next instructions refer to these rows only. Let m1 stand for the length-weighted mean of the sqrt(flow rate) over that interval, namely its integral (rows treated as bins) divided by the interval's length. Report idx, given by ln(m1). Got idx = 1.01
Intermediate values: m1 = 2.74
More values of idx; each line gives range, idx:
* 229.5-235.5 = 0.97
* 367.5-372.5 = 0.96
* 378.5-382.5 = 0.96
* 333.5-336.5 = 1.07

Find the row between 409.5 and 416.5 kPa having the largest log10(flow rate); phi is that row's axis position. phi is 411.0 kPa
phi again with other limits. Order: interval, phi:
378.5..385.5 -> 379.0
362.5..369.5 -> 365.0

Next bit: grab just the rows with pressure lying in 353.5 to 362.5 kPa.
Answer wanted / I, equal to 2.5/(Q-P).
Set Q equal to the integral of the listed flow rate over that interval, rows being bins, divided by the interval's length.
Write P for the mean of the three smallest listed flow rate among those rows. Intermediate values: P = 6.14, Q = 6.3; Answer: 14.2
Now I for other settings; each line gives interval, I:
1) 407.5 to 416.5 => 9.1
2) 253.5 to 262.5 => 4.5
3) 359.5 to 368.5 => 4.6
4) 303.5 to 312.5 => 4.5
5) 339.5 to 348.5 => 5.3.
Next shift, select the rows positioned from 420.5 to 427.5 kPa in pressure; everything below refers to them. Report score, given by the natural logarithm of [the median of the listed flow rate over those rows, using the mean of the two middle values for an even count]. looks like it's 1.75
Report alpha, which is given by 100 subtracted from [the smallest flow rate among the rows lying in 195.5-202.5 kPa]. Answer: -91.5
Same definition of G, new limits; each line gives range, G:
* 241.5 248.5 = 0.75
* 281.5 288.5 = 0.80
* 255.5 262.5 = 0.84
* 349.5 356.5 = 0.79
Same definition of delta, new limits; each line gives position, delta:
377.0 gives 7.132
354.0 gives 6.146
